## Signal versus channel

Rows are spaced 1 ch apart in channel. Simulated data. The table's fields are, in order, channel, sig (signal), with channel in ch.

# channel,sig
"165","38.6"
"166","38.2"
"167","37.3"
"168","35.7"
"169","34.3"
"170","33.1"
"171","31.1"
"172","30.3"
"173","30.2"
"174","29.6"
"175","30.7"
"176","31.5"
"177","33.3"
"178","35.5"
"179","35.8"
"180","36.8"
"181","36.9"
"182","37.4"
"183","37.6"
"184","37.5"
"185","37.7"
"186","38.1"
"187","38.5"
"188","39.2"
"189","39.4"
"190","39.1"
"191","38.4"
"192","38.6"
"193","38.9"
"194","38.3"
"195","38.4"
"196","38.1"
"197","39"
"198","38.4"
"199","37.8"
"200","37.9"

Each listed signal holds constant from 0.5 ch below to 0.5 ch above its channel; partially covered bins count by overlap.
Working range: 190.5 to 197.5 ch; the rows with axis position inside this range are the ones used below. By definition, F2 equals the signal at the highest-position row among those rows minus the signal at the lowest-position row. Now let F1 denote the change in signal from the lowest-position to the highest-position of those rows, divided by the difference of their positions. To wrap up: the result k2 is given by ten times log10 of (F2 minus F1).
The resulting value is -3.0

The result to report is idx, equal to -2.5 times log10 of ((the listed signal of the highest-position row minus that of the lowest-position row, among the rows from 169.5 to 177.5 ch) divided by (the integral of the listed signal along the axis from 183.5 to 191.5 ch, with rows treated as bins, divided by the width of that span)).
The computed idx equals 6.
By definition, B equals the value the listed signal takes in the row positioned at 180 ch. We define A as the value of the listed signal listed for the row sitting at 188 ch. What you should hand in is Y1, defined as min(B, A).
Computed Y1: 36.8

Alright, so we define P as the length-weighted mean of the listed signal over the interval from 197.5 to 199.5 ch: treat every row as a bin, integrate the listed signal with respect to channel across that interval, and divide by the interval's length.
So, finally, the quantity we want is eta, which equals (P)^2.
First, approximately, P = 38.1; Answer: 1452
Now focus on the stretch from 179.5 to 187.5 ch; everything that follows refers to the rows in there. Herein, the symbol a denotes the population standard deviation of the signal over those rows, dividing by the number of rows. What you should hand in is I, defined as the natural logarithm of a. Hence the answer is -0.6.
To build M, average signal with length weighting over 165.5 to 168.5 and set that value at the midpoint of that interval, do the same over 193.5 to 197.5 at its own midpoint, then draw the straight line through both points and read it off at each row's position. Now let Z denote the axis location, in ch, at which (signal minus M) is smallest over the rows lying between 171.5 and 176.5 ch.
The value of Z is 174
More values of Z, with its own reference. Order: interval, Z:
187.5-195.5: 194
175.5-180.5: 176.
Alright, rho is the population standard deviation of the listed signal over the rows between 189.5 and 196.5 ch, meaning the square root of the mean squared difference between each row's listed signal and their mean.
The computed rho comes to 0.3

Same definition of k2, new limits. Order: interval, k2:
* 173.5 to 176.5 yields -0.2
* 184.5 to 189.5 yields 1.1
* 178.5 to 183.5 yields 1.3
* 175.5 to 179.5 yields 4.6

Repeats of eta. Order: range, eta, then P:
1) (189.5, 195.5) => 1491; 38.6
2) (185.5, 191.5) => 1504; 38.8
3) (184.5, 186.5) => 1436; 37.9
